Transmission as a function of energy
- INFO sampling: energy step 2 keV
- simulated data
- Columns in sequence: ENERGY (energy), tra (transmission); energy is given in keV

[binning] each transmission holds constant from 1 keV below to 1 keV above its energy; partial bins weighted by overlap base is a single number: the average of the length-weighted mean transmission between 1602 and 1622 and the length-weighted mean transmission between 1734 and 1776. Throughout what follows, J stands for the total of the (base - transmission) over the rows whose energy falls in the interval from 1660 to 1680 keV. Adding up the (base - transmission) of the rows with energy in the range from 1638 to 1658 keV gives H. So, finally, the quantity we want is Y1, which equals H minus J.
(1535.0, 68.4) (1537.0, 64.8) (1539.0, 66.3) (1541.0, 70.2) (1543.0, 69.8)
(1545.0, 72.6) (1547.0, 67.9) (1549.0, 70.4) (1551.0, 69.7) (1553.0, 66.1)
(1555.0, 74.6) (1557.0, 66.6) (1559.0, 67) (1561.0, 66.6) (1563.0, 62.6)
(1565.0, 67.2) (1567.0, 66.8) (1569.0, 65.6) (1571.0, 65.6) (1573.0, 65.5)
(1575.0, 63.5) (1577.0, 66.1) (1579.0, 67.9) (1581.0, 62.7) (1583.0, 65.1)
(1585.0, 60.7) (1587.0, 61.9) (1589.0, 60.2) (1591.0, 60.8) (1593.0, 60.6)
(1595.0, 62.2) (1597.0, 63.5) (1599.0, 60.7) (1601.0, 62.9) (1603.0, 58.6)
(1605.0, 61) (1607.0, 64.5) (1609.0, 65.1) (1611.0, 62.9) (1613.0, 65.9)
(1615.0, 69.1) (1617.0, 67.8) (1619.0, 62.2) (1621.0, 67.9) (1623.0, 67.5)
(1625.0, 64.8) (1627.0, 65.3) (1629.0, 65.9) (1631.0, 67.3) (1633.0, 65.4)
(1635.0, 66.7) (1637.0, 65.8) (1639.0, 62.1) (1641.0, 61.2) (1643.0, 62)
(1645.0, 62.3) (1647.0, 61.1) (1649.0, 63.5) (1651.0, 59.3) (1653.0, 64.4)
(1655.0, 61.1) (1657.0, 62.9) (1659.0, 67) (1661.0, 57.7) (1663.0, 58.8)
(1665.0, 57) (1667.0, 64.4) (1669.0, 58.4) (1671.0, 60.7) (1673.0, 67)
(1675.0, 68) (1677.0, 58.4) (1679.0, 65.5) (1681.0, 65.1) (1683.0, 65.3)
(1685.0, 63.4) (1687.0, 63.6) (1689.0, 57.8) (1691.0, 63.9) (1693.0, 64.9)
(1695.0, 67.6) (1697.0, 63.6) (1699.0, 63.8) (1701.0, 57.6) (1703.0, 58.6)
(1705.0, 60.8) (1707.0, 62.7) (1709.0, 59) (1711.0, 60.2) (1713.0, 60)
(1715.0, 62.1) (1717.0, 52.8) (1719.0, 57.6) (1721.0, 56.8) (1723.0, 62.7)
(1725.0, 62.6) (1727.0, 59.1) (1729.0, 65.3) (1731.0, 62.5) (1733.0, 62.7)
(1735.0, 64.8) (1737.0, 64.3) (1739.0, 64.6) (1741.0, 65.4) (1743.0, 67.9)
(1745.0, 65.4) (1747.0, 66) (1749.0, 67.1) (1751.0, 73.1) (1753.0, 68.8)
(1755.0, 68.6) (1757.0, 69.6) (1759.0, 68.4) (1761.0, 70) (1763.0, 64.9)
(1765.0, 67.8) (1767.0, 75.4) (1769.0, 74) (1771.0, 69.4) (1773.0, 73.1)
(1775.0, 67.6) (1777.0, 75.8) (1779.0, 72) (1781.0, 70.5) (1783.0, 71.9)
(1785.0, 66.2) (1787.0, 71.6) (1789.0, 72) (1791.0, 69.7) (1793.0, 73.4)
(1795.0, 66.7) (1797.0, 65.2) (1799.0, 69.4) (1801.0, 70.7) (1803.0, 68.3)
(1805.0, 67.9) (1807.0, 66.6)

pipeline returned -4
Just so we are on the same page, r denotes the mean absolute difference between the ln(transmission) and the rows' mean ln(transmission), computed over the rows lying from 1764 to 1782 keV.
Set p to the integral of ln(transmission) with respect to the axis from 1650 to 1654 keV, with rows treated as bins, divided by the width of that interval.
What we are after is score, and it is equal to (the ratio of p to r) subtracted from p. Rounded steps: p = 4.124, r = 0.036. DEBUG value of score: -110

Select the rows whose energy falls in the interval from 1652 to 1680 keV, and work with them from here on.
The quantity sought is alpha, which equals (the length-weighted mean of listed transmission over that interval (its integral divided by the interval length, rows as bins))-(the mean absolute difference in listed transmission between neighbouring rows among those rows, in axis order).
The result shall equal 58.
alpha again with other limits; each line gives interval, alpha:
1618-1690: 60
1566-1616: 61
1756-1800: 66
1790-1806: 66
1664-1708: 59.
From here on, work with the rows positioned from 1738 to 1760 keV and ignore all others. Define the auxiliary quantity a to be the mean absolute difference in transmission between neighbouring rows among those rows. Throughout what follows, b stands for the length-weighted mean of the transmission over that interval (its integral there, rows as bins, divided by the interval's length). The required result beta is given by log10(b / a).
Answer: 1.53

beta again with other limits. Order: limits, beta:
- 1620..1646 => 1.70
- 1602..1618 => 1.44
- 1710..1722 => 1.23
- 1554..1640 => 1.46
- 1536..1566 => 1.32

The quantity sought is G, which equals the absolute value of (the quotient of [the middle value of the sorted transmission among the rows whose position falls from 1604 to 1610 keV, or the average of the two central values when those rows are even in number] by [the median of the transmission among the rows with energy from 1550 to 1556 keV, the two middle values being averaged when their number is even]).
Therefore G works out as 0.925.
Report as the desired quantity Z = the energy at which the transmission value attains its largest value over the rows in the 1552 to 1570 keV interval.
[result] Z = 1555.0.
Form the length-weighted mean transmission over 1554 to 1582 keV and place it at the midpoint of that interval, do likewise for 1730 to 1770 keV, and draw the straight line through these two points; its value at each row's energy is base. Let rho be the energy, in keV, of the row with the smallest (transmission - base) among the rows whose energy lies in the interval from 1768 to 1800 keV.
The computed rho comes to 1797.0 keV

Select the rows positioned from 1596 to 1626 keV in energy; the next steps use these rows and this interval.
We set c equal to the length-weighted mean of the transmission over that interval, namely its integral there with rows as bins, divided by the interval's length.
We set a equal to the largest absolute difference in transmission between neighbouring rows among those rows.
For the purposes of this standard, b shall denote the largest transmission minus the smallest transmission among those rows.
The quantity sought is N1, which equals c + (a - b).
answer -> 59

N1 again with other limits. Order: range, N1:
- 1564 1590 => 62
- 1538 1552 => 68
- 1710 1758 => 53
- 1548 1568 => 64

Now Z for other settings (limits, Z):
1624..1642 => 1631.0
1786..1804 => 1793.0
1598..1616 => 1615.0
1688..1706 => 1695.0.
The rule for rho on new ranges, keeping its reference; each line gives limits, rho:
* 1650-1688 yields 1665.0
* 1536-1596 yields 1589.0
